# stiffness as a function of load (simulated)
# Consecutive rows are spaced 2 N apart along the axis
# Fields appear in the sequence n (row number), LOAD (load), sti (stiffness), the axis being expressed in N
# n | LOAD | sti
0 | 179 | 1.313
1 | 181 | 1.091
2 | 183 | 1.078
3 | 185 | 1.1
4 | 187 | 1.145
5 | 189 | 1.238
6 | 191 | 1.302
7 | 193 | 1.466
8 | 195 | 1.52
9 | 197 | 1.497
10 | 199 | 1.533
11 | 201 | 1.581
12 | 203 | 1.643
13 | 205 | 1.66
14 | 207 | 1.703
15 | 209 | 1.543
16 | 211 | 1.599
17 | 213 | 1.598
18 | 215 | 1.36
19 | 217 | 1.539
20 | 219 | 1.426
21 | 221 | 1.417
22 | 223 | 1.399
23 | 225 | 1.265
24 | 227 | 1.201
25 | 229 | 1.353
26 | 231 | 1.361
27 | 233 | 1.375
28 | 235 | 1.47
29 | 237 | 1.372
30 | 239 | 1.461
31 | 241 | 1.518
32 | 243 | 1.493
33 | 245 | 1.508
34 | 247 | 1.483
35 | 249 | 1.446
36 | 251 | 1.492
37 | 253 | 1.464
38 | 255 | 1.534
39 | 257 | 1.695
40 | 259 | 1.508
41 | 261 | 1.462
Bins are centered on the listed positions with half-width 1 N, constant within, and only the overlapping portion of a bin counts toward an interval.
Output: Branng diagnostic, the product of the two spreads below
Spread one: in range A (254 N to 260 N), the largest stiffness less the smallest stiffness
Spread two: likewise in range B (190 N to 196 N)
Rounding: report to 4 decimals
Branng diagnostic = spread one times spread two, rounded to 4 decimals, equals 0.0408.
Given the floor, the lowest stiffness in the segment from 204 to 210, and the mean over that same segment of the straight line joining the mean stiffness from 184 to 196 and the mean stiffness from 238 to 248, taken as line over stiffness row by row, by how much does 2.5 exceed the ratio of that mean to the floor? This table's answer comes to 1.96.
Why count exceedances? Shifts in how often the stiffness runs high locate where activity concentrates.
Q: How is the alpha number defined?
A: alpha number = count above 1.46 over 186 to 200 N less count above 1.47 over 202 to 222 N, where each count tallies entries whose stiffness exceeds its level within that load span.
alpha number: -3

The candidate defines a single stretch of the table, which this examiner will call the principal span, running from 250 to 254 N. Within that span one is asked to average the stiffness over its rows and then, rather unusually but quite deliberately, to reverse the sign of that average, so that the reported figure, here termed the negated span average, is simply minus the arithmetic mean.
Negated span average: -1.48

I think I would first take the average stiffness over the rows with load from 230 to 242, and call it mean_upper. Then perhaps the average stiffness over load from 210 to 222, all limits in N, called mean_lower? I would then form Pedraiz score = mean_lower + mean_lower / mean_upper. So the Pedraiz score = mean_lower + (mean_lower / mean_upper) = 2.5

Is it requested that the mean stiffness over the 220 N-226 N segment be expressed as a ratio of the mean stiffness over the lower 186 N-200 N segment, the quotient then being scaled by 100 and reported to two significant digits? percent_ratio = 98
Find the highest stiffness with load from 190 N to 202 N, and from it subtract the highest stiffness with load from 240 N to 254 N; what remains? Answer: 0.1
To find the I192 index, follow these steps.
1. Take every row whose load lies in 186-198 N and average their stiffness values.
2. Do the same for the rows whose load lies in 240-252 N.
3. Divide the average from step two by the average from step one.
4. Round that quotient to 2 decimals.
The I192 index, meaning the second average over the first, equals 1.09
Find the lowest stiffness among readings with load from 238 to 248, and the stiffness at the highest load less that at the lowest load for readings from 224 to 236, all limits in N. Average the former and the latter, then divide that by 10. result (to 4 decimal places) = 0.0833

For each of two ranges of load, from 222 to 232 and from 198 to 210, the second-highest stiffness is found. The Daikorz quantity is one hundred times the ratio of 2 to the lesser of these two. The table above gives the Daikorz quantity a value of 147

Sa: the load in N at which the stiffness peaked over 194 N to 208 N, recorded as 207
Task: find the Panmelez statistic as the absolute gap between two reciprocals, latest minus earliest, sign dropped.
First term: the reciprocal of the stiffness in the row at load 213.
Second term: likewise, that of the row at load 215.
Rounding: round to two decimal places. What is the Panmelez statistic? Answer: 0.11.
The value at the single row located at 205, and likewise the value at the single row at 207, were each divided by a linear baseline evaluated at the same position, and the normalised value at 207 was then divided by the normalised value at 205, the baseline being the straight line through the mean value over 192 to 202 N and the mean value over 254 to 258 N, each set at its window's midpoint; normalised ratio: 1.02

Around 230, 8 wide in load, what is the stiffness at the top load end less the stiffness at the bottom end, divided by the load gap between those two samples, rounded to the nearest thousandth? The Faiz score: 0.029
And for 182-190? 0.027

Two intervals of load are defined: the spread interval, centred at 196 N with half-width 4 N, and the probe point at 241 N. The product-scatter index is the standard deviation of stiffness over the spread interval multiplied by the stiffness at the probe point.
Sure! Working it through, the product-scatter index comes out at 0.04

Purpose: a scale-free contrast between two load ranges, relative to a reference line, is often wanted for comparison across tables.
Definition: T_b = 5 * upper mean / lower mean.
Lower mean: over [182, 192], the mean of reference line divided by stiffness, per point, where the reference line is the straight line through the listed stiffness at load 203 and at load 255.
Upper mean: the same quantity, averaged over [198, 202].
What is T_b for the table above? 3.7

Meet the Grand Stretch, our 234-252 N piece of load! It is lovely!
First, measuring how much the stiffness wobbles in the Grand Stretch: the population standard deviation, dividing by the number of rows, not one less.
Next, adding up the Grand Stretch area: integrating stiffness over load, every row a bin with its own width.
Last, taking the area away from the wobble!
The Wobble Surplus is -26.4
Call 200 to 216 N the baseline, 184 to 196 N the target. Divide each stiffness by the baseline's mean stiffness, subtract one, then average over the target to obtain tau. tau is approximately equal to -0.18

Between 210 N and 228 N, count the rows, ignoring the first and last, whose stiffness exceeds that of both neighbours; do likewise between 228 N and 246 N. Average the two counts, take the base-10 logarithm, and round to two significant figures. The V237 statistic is 0.18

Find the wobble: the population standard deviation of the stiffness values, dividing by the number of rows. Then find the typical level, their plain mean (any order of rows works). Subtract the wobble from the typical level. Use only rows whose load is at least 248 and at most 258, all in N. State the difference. 1.44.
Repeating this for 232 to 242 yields 1.38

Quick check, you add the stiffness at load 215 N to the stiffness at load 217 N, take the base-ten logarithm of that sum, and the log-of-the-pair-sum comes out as 0.4622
